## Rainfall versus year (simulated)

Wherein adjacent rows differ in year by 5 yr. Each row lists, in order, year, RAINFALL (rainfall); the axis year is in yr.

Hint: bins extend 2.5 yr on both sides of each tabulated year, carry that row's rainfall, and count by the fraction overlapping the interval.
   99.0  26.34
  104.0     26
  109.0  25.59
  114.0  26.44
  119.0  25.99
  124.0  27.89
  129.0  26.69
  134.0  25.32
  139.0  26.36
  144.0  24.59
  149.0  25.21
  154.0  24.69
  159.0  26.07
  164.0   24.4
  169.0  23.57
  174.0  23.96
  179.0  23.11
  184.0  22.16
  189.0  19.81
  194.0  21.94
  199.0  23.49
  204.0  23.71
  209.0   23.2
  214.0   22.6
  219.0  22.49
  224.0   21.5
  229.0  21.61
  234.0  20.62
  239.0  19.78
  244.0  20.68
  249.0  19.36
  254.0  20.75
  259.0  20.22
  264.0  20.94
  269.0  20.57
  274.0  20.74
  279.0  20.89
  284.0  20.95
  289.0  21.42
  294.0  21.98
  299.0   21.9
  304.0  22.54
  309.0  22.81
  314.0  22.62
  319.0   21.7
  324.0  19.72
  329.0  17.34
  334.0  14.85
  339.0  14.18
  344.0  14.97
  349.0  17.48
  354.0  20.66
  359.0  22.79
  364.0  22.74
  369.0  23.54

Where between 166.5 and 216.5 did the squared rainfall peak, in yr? 174.0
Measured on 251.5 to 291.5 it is 289.0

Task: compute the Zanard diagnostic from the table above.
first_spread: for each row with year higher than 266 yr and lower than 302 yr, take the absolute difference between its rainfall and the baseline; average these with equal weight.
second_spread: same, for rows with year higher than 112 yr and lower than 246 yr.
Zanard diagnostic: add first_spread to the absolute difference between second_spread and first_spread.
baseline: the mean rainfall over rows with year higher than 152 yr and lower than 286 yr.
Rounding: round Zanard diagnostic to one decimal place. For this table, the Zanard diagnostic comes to 2.2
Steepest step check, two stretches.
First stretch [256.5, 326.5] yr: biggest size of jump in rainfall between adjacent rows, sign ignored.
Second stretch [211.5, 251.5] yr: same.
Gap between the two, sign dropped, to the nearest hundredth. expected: 0.66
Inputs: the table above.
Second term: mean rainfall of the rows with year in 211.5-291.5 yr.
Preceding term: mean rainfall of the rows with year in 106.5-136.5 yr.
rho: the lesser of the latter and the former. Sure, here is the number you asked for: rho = 20.9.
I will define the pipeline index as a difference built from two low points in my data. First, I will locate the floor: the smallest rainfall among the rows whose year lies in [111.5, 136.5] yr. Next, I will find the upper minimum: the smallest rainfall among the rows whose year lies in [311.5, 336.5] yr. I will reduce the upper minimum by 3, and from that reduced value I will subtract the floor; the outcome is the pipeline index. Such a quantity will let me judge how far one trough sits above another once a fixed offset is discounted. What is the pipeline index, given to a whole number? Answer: -13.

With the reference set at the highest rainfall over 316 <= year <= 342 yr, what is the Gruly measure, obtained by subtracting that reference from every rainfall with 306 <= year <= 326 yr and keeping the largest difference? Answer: 1.1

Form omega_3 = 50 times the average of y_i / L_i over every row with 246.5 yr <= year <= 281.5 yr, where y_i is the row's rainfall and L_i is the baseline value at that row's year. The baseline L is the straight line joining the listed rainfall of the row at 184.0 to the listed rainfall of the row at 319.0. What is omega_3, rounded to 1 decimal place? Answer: 46.8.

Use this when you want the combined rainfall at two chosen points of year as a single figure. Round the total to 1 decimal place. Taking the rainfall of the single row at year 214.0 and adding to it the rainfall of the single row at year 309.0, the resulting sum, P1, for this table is 45.4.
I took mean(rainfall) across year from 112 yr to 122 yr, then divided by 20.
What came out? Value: 1.31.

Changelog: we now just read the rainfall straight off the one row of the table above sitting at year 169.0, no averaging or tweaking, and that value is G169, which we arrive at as 23.57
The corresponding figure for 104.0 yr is 26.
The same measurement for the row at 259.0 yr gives 20.22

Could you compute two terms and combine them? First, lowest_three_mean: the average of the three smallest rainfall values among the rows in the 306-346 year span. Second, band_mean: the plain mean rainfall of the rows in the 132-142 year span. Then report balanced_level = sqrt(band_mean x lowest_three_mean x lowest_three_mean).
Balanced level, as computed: 75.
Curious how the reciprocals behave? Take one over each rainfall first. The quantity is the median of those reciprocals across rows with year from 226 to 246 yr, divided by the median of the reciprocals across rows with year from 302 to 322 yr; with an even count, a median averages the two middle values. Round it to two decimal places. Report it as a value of 1.09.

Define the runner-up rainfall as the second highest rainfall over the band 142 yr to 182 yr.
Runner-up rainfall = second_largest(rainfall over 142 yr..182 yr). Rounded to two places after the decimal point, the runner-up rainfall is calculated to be 25.21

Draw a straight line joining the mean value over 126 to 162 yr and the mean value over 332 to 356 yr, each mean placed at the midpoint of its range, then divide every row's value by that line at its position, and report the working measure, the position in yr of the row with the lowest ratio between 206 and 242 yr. 239.0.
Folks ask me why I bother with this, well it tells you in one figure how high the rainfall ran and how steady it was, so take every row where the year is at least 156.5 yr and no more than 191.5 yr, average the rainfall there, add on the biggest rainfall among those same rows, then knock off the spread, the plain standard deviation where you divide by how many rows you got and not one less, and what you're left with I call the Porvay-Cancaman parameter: 48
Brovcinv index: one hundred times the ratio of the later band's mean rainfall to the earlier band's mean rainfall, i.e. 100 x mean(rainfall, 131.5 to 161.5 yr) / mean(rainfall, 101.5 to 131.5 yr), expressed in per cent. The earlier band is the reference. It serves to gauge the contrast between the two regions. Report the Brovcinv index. 96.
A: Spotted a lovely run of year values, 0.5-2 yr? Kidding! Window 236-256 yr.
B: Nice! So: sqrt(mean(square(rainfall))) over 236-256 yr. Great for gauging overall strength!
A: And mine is 20.2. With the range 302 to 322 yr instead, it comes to 22.4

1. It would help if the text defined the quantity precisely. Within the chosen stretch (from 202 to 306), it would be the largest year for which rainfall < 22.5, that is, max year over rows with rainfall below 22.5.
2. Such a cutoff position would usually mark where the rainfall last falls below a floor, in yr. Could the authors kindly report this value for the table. 299.0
